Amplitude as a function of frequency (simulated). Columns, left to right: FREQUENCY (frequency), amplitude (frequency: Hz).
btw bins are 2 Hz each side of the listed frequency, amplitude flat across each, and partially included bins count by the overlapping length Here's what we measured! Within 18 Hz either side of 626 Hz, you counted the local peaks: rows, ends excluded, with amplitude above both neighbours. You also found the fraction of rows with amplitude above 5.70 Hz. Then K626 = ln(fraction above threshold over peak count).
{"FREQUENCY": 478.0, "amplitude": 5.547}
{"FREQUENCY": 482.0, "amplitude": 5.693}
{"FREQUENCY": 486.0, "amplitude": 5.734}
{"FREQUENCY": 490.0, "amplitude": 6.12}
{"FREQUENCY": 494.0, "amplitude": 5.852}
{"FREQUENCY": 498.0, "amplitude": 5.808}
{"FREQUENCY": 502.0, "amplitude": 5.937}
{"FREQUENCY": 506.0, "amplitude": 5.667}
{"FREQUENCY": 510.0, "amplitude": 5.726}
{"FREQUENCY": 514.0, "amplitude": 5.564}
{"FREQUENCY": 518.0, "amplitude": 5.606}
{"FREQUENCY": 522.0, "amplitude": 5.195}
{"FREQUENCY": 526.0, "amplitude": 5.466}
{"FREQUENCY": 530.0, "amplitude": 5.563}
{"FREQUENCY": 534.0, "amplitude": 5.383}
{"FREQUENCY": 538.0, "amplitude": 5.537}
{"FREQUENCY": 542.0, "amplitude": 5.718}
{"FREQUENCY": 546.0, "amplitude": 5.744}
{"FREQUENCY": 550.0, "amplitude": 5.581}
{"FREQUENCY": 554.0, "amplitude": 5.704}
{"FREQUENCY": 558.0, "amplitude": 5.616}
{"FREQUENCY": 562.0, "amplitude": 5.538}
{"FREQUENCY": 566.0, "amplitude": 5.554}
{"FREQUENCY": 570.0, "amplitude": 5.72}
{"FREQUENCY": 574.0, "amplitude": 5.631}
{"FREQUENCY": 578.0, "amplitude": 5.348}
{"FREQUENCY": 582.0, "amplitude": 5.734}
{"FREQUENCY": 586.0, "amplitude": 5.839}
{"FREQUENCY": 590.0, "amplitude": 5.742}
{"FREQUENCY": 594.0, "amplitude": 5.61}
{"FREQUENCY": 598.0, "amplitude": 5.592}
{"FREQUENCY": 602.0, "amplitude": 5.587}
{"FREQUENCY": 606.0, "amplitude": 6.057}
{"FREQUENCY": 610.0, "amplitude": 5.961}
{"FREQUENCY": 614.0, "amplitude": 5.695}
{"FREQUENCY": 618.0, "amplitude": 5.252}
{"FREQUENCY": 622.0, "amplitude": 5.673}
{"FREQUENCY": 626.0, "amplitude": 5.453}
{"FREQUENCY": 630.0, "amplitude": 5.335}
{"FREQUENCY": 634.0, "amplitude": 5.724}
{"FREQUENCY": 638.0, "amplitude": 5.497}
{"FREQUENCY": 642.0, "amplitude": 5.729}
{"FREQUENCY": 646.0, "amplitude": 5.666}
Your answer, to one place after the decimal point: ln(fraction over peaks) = -1.8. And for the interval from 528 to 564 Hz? -1.8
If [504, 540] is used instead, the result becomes -3.3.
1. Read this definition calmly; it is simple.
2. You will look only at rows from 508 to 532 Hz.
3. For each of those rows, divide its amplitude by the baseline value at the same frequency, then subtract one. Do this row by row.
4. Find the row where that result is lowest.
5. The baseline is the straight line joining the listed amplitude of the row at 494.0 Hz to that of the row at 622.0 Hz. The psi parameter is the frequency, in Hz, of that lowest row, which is 522.0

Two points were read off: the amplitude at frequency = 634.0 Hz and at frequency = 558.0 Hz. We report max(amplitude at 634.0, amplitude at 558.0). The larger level 5.72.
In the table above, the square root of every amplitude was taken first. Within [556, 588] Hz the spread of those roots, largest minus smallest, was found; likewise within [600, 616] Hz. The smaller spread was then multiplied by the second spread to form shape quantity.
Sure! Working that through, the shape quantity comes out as 0.009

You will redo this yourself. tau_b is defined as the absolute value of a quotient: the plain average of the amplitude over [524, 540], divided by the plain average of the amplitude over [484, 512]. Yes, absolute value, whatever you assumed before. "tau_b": 0.94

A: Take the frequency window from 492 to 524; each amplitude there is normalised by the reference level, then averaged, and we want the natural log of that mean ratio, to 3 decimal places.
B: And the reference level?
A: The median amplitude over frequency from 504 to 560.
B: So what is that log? 0.013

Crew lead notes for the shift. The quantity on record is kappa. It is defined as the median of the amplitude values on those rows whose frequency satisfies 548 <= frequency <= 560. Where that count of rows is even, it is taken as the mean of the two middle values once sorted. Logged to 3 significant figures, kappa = 5.62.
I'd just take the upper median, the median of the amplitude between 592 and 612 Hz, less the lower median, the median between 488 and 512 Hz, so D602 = -0.22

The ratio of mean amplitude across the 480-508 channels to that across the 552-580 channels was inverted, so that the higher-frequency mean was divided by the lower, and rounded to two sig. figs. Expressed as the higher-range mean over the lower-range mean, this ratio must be 0.96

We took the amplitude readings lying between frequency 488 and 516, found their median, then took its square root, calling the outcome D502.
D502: 2.41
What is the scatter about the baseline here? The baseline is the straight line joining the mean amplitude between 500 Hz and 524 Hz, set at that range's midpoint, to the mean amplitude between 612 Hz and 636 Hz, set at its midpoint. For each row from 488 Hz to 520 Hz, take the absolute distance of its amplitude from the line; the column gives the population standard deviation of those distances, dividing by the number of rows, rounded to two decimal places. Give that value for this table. 0.15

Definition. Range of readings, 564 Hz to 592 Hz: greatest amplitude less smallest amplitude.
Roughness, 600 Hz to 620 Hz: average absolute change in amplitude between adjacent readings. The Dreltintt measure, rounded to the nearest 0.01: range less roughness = 0.17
